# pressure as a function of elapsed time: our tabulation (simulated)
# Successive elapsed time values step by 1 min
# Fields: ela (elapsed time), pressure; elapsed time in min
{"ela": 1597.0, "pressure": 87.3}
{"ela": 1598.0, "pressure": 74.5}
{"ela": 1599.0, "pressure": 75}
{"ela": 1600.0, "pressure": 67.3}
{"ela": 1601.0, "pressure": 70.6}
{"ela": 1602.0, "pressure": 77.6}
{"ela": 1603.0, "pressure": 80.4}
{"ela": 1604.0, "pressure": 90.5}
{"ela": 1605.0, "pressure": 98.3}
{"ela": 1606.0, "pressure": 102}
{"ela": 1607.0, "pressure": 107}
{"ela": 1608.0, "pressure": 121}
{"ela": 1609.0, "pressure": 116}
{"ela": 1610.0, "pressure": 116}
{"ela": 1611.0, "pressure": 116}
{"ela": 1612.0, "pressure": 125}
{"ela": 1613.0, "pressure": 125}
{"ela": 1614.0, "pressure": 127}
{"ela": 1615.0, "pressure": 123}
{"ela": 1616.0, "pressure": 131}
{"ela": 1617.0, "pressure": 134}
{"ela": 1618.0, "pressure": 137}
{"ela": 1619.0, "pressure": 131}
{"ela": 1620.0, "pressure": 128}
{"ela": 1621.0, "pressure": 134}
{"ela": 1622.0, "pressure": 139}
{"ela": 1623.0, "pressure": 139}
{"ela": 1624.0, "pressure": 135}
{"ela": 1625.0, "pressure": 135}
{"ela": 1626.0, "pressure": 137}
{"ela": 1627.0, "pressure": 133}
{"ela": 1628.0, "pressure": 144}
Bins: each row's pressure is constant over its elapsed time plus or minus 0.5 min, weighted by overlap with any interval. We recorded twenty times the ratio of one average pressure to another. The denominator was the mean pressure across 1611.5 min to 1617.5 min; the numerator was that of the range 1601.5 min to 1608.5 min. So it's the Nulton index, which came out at 15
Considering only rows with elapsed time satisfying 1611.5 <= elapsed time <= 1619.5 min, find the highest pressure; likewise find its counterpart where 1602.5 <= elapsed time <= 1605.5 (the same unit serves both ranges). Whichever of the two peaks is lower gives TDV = 98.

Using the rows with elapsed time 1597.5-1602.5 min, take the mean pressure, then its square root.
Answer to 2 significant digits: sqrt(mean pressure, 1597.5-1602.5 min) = 8.5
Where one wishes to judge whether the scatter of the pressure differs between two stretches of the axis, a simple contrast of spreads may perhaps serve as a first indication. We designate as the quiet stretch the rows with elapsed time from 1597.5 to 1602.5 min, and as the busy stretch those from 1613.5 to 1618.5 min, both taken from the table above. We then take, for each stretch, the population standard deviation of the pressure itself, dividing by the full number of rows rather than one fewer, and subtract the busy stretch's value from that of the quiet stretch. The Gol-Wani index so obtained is -1.3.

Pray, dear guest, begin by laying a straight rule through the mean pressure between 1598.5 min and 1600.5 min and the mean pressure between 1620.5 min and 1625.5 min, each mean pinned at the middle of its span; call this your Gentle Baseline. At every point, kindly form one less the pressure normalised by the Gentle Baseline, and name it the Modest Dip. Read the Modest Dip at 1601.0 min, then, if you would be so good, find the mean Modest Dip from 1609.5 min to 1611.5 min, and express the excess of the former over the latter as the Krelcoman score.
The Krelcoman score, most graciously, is 0.20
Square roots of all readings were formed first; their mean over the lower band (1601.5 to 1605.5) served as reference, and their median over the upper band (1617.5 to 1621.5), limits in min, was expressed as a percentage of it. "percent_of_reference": 124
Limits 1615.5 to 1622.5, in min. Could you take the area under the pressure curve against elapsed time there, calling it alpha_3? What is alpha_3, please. 934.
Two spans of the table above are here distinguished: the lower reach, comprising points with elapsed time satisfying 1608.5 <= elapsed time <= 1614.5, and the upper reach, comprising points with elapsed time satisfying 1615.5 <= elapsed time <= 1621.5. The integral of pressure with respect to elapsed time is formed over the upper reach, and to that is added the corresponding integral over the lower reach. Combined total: 1520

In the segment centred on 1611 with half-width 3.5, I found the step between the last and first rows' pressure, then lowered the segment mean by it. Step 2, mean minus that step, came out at 115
